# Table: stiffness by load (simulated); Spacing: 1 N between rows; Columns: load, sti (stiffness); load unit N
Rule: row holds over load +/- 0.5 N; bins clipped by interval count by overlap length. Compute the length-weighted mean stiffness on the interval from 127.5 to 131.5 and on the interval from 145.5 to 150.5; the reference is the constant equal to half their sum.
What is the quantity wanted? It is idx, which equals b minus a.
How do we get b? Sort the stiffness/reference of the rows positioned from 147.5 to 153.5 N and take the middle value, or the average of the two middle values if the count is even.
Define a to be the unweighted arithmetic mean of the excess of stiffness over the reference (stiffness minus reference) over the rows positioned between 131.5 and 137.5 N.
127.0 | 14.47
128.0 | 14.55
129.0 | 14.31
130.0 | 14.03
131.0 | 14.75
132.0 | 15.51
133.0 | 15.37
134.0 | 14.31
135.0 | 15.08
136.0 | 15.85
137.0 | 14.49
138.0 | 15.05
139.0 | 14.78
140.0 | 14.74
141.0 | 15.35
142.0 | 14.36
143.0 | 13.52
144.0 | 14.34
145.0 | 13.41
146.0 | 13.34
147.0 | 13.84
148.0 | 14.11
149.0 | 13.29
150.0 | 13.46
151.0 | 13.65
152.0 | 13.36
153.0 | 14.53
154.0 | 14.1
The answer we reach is -0.13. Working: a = 1.09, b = 0.97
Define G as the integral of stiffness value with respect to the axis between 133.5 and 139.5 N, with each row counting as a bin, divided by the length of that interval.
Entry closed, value 14.9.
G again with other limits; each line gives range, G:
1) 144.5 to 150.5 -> 13.6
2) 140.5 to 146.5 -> 14.1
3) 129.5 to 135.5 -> 14.8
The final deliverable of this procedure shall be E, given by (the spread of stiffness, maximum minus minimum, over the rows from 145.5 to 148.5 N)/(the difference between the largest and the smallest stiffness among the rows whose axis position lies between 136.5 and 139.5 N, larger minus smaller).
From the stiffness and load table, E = 1.4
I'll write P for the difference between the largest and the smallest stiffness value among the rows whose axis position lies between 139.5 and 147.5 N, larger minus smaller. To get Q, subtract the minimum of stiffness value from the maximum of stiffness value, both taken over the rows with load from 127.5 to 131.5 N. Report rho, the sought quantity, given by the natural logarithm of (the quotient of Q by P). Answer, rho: -1.0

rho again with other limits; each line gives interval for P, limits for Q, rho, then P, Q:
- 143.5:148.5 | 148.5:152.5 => -1.0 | 1.00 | 0.4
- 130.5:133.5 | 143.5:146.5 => 0.3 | 0.76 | 1.0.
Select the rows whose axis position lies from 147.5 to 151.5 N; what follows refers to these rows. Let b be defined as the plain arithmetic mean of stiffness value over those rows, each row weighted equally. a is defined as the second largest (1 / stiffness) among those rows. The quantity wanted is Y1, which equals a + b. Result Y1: 13.7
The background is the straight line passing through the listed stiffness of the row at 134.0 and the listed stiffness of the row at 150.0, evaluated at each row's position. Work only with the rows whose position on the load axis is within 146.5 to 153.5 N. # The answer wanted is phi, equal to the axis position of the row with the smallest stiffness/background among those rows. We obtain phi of 149.0 N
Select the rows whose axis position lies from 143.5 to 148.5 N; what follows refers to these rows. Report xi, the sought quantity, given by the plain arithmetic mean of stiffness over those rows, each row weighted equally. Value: 13.8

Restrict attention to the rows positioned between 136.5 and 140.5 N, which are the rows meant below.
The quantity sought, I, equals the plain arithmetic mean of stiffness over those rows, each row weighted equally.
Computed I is 14.8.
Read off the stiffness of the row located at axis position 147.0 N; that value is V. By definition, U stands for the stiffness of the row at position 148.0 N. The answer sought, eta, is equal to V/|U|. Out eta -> 0.98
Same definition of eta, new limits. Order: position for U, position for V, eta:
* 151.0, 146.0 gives 0.98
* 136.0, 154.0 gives 0.89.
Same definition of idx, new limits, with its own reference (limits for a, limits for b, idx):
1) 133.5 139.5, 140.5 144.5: 0.11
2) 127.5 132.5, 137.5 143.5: 0.43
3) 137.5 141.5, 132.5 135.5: 0.11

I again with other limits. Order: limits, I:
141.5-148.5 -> 13.8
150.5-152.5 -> 13.5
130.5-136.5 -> 15.1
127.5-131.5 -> 14.4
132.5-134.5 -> 14.8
